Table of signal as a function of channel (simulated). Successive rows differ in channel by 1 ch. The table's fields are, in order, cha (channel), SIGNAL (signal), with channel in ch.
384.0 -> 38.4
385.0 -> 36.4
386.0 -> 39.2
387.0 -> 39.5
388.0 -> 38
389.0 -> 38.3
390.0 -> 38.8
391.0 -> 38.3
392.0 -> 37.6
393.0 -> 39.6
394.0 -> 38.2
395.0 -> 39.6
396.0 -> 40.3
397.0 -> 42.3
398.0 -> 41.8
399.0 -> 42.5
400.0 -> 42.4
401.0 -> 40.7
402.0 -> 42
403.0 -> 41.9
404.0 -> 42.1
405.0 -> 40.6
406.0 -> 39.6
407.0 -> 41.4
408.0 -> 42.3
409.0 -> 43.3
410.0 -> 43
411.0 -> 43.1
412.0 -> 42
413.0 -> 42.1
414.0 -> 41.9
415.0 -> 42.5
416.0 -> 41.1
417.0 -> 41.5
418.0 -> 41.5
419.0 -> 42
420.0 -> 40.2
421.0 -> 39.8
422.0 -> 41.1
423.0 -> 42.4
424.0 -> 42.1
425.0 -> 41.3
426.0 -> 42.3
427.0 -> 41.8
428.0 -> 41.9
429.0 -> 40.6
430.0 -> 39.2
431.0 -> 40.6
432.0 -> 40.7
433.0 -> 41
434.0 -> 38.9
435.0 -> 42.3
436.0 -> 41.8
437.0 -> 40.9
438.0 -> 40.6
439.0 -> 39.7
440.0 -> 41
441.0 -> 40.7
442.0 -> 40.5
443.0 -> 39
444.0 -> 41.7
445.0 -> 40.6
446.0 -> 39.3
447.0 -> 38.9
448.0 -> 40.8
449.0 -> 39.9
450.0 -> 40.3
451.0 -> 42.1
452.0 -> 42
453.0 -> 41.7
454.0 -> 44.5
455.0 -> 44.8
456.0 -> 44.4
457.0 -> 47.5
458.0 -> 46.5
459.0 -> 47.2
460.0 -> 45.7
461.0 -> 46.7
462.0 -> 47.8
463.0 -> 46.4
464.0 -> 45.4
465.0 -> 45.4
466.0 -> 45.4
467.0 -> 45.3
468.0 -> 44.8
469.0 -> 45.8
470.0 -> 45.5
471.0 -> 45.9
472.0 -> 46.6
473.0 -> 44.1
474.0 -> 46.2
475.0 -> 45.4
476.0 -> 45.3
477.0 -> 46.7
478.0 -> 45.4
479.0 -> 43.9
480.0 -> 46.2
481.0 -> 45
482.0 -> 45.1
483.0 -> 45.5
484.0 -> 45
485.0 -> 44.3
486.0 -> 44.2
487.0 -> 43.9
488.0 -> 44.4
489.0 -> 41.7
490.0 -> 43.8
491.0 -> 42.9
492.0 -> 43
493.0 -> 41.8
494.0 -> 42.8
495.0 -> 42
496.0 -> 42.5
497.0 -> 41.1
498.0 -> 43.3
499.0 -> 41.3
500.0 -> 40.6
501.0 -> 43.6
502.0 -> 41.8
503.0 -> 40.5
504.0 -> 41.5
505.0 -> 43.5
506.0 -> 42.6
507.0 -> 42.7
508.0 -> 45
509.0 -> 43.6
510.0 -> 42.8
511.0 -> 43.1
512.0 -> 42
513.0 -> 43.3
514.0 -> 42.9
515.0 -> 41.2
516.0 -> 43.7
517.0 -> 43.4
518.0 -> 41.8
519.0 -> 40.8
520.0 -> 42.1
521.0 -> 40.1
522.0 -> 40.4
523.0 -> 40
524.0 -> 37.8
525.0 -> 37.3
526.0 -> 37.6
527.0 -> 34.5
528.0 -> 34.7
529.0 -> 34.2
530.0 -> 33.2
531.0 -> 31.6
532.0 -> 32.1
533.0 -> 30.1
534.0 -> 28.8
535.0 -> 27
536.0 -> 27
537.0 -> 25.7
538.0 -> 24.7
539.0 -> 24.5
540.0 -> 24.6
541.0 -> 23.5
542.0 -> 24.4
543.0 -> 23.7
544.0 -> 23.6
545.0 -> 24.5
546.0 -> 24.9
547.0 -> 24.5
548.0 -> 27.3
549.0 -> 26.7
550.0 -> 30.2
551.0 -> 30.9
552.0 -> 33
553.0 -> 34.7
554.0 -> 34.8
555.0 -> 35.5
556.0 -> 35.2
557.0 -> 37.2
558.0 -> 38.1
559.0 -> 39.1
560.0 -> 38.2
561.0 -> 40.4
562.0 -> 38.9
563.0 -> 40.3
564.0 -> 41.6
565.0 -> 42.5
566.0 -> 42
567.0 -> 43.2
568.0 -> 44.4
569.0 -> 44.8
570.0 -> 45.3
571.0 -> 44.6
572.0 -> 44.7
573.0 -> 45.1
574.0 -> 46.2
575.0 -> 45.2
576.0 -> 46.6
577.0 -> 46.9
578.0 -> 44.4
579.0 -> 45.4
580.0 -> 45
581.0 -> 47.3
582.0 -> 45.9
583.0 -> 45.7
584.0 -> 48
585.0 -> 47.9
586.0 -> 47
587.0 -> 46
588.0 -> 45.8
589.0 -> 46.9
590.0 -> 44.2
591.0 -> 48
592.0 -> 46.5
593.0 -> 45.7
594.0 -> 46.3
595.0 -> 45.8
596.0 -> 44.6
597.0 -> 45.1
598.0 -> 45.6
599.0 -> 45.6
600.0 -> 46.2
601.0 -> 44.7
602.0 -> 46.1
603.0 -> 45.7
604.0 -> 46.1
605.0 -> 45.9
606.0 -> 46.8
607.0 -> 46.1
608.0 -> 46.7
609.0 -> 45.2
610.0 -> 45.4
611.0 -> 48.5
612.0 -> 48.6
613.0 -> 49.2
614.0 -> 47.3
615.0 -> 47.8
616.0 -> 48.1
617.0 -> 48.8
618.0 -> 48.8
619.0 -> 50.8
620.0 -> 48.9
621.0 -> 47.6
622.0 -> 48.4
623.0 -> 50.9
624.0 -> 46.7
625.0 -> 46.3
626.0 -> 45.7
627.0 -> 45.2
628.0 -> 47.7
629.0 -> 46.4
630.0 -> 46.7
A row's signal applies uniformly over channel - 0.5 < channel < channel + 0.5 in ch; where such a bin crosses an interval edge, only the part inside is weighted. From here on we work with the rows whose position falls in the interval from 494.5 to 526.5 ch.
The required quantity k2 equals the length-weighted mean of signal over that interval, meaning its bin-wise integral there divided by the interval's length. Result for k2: 41.7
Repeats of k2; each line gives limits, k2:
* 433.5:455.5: 41.0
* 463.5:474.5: 45.5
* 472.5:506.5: 43.6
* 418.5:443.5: 40.9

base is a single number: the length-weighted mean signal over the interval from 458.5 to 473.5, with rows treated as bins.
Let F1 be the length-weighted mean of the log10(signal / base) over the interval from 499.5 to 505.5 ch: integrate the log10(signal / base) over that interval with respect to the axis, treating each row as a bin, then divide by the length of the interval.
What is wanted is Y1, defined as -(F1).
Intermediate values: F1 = -0.039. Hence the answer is 0.039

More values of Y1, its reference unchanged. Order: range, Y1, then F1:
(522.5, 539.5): 0.164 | -0.164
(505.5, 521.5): 0.033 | -0.033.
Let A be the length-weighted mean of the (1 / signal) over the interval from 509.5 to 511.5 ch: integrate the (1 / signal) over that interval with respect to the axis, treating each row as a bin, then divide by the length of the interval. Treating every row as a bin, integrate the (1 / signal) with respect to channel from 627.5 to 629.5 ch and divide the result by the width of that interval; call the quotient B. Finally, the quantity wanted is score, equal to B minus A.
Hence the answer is -0.002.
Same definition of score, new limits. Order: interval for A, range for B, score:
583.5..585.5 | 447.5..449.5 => 0.004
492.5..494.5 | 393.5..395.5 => 0.002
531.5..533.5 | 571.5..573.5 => -0.010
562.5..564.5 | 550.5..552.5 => 0.007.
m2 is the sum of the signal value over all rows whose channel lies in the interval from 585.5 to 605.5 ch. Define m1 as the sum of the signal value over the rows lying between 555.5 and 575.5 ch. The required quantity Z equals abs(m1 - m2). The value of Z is 81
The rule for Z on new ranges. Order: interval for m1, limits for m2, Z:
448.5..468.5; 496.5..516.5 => 44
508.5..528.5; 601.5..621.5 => 135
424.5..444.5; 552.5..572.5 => 11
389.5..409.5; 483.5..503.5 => 39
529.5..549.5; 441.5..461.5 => 322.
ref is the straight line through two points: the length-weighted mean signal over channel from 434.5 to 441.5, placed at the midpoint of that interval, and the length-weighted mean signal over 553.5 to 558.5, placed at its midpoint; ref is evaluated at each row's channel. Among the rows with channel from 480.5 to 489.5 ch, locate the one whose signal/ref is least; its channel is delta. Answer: 489.0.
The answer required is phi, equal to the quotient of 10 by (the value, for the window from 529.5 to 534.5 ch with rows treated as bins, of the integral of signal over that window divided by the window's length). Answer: 0.32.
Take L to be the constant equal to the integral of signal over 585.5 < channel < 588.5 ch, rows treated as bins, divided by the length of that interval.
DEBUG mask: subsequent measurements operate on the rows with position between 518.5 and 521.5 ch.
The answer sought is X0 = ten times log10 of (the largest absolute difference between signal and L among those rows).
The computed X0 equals 8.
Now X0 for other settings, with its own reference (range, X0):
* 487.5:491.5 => 7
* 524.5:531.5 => 12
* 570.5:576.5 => 2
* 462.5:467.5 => 0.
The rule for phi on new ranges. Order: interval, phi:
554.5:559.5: 0.27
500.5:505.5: 0.24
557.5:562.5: 0.26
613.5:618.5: 0.21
